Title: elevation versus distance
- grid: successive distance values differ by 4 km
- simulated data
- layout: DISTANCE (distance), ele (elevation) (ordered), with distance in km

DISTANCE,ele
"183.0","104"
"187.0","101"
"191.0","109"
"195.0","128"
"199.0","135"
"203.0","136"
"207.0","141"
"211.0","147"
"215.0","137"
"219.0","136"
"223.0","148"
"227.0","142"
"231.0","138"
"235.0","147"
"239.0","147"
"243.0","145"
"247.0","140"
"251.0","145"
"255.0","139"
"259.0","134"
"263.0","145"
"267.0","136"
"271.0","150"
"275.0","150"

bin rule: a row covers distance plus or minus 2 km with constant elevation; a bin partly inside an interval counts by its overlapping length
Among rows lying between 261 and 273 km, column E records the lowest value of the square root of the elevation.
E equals 11.7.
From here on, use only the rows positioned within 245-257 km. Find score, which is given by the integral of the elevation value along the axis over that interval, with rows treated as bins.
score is 1696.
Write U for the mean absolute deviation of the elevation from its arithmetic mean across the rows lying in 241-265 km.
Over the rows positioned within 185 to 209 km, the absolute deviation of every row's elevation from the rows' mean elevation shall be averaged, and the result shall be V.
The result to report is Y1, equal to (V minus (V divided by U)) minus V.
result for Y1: -3.6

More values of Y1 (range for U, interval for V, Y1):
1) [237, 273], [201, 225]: -1.0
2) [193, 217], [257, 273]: -1.4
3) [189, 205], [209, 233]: -0.5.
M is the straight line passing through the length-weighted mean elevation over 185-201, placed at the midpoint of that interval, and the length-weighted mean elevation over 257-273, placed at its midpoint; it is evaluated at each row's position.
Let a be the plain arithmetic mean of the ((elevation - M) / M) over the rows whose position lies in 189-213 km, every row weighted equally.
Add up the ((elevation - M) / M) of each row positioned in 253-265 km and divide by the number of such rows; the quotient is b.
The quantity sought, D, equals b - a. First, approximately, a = 0.097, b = 0.00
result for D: -0.10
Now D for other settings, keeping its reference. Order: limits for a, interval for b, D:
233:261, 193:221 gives 0.07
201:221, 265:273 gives -0.12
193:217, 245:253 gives -0.08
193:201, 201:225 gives 0.03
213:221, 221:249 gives 0.01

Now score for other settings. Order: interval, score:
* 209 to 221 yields 1680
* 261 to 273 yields 1724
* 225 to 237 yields 1708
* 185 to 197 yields 1352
